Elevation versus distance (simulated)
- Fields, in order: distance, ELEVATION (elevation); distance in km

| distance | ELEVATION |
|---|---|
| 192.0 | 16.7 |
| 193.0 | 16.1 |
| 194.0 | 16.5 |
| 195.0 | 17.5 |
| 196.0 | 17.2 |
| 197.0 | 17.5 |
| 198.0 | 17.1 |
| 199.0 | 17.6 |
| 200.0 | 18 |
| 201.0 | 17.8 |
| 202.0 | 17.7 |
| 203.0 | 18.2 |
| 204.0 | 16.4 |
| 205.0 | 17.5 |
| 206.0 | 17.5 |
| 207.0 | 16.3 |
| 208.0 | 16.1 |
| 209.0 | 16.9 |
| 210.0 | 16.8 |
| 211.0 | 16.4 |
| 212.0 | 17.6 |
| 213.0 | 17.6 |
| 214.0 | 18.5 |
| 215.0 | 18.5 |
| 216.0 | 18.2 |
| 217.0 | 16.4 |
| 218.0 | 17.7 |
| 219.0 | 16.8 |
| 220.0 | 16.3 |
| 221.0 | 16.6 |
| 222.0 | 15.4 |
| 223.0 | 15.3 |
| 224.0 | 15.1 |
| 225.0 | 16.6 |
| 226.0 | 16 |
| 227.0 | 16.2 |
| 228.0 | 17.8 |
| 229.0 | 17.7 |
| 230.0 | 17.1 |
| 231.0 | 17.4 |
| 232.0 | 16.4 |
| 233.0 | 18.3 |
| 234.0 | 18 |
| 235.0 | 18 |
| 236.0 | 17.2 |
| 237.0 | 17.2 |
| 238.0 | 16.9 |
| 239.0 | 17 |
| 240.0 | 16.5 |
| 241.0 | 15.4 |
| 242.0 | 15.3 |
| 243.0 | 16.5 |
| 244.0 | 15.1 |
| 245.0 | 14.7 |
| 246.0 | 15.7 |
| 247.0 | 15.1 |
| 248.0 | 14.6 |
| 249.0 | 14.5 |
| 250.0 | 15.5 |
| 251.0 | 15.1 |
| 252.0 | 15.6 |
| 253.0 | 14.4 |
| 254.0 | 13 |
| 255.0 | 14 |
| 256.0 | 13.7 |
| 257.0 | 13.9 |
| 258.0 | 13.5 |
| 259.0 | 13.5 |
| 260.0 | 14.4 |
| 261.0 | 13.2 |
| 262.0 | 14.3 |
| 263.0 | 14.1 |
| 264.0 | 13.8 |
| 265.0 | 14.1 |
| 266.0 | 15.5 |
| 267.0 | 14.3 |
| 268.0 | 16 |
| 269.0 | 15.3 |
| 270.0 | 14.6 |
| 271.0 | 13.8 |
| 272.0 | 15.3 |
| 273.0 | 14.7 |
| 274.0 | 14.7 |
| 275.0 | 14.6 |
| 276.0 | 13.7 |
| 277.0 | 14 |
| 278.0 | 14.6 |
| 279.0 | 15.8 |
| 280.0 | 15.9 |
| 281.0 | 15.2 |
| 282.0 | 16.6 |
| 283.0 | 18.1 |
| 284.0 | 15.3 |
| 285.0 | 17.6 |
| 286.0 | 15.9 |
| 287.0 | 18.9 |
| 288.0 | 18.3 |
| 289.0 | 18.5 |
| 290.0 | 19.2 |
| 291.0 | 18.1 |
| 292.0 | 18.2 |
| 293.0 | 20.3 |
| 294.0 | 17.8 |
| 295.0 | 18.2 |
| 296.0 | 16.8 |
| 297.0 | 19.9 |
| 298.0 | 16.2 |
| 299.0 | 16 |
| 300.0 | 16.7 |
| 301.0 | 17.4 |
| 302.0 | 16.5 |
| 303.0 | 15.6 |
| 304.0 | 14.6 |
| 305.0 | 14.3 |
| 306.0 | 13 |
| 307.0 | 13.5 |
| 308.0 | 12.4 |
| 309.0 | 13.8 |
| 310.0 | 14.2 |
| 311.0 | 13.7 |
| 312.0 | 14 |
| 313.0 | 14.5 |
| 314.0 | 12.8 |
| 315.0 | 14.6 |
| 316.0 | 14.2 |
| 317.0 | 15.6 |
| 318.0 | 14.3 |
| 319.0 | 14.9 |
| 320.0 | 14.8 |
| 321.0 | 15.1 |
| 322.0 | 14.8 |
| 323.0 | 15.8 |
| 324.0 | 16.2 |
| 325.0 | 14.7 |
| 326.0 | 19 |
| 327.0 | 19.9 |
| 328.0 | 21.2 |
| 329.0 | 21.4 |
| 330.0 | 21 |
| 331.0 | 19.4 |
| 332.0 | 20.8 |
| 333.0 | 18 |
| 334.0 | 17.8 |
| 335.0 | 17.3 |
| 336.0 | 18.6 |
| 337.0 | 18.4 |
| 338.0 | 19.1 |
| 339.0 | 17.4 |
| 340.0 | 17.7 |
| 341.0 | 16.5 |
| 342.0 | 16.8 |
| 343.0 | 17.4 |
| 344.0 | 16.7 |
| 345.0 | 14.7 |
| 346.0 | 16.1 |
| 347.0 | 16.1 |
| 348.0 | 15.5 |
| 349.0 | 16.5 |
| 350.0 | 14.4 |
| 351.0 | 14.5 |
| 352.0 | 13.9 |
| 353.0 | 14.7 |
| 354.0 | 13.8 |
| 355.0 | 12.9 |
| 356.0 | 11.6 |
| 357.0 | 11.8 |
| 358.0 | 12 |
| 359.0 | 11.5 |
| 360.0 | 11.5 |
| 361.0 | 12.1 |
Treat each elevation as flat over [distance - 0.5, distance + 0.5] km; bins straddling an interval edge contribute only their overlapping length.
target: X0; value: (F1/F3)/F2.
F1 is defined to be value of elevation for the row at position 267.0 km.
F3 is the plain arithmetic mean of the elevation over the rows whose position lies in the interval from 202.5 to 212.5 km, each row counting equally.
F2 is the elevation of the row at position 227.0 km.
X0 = 0.052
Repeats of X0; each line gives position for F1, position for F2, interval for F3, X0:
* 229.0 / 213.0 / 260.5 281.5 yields 0.069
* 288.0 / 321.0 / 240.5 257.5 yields 0.082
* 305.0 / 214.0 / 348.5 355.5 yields 0.054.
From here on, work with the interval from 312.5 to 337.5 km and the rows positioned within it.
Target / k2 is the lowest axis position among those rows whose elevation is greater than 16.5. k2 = 326.0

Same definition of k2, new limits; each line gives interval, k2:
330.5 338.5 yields 331.0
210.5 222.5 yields 212.0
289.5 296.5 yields 290.0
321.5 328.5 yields 326.0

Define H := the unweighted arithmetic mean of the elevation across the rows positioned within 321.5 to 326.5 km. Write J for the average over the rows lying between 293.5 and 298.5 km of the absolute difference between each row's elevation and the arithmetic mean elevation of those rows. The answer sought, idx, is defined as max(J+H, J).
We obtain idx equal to 17.1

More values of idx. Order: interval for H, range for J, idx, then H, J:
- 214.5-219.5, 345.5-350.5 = 18.1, 17.5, 0.6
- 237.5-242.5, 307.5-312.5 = 16.7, 16.2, 0.5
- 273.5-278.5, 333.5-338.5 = 14.9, 14.3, 0.6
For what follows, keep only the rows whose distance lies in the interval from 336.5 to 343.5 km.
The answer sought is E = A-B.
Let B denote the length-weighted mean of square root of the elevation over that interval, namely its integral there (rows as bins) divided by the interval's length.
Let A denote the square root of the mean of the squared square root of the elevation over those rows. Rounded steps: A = 4.2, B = 4.20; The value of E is 0.0012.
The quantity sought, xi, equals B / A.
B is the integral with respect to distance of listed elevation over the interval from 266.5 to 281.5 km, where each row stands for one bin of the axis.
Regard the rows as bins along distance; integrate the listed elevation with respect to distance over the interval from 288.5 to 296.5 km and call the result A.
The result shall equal 1.5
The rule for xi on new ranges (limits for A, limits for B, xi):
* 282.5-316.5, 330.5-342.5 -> 0.4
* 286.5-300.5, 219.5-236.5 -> 1.1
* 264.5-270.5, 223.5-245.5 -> 4.1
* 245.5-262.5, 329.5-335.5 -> 0.5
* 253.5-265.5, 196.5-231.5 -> 3.6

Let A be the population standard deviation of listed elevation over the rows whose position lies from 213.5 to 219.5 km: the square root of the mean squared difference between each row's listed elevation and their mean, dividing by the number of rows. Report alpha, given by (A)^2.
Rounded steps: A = 0.8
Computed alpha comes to 0.67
